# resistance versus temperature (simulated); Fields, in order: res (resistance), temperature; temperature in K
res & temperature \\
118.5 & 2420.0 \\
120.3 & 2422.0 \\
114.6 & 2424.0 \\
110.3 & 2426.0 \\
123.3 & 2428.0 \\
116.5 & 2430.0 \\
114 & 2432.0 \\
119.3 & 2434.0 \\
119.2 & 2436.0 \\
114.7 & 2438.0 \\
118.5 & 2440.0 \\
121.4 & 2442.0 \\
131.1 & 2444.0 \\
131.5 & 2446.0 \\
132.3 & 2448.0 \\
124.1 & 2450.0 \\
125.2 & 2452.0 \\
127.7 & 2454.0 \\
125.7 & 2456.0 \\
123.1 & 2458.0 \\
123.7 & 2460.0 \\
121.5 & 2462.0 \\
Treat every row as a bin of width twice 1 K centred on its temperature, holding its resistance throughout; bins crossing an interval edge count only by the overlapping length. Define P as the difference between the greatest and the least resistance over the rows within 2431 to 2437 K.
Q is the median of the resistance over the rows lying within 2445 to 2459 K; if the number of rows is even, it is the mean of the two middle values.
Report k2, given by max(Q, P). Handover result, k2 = 126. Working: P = 5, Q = 126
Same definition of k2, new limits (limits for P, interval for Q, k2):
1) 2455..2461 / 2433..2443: 119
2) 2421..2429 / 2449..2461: 125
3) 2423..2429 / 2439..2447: 126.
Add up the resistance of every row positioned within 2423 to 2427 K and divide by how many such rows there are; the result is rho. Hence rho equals 112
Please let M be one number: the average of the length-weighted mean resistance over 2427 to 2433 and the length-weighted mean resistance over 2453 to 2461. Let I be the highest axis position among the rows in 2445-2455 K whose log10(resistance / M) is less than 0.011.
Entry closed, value 2450.0 K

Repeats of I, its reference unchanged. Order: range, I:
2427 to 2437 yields 2436.0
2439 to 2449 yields 2442.0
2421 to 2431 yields 2430.0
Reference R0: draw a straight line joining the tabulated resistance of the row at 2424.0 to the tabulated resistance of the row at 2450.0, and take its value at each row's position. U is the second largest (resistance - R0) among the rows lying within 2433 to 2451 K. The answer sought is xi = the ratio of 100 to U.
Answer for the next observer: 11.2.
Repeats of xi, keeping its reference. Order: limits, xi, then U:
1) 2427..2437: 95.6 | 1.0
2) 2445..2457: 11.3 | 8.9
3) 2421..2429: 15.6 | 6.4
